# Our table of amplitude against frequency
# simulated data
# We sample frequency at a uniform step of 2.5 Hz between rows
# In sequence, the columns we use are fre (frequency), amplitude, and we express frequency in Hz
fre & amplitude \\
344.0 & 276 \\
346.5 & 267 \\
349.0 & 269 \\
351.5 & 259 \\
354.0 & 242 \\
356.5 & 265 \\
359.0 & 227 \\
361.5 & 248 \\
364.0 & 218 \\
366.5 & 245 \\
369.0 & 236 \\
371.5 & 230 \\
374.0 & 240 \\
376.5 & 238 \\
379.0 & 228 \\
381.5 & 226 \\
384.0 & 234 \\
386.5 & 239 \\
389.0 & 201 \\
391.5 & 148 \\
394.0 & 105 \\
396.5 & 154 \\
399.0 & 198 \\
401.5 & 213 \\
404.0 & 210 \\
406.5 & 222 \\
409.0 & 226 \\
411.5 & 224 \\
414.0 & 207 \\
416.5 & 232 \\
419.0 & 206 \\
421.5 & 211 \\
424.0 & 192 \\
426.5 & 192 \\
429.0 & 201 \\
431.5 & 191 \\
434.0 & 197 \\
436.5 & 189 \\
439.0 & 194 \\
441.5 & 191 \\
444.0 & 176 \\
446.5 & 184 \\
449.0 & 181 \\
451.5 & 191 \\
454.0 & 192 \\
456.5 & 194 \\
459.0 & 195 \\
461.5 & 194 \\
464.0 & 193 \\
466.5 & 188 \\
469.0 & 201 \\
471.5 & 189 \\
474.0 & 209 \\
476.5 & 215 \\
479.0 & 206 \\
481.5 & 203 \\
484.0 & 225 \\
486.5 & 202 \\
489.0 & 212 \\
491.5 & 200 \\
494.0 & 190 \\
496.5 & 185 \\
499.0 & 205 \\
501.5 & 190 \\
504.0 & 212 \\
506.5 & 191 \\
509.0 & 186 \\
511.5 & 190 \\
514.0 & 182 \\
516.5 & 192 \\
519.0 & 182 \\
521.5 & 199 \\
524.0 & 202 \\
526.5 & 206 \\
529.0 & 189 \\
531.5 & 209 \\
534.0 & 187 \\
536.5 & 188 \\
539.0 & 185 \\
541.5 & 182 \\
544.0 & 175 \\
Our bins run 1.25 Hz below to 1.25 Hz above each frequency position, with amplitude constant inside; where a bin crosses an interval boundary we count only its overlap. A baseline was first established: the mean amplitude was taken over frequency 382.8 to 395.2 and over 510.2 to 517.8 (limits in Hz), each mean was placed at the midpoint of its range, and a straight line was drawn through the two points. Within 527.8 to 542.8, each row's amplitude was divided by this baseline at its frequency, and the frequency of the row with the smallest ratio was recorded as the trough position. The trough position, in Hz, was 541.5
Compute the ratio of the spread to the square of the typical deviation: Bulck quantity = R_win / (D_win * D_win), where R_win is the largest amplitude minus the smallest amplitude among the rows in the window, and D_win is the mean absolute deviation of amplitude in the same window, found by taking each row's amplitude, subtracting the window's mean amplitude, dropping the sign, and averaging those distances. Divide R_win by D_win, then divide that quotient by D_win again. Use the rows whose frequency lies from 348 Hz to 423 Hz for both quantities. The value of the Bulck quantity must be 0.30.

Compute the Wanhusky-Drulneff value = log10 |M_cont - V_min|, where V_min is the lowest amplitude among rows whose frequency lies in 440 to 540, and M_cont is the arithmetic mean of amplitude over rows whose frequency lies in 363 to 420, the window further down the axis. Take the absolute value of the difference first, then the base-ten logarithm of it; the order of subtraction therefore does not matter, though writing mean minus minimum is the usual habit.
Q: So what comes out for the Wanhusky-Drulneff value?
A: 1.6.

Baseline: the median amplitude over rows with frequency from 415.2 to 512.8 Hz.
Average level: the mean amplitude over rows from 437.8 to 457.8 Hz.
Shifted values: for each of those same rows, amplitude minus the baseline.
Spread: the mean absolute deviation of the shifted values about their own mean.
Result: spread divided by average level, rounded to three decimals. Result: 0.030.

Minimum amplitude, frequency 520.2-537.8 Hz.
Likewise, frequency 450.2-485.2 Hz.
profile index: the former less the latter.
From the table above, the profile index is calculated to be -1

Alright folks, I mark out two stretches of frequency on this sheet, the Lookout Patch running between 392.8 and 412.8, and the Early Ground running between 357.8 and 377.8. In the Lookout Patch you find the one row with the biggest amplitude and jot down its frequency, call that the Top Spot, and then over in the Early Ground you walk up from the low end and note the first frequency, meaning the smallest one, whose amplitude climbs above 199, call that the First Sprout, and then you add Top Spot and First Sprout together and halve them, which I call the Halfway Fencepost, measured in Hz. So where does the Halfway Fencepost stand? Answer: 384.0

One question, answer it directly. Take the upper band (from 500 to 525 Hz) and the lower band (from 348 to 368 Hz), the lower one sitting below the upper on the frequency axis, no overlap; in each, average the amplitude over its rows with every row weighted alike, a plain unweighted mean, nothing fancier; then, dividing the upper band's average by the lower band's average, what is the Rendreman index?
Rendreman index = 0.78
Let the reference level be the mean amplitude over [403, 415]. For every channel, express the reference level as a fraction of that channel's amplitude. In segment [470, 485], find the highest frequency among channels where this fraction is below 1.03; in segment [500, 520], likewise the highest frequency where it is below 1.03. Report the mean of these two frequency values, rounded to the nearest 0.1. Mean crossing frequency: 494.0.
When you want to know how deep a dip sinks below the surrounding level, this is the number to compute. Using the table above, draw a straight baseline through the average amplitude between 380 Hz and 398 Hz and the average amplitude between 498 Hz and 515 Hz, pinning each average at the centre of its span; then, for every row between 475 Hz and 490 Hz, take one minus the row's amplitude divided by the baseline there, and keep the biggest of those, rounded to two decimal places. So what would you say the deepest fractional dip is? -0.05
